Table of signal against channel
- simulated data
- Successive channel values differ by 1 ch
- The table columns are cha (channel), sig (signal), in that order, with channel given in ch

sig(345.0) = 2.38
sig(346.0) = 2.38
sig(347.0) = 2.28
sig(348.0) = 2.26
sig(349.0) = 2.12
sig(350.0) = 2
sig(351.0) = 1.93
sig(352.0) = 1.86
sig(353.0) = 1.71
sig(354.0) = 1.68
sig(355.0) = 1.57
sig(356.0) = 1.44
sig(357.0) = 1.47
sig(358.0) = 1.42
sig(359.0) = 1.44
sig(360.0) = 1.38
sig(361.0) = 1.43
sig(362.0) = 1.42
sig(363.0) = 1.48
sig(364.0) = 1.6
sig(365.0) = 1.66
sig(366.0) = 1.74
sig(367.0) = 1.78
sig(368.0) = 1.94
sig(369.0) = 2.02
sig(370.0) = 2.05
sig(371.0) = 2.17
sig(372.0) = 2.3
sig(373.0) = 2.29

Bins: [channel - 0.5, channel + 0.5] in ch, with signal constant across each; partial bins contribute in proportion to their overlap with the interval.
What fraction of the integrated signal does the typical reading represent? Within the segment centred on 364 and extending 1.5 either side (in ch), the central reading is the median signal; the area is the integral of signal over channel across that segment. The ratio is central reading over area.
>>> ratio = 0.338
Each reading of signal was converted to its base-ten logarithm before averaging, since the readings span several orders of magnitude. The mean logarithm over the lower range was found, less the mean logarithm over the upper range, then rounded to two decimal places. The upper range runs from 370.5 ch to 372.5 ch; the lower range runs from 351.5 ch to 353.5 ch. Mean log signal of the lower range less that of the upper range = -0.10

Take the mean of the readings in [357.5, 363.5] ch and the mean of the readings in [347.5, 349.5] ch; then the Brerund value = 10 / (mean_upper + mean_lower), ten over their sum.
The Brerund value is 2.76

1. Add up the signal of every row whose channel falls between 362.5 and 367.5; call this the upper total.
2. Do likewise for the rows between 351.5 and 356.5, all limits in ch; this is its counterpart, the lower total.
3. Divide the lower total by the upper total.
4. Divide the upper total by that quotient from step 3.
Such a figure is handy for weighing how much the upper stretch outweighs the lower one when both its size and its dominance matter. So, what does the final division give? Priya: 8.3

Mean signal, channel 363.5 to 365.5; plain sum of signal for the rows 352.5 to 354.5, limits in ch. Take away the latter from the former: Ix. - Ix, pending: -1.8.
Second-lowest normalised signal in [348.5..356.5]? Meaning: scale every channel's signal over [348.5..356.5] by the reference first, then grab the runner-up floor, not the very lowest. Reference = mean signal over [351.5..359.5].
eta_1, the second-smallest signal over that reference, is 1.00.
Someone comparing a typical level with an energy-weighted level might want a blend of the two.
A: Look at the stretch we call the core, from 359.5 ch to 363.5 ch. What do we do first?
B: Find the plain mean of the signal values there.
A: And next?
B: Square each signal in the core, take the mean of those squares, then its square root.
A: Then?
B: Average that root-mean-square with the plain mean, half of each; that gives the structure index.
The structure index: 1.4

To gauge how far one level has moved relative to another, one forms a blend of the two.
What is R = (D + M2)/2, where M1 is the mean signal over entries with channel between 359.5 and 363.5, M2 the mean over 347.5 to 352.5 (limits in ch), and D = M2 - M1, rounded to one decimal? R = 1.3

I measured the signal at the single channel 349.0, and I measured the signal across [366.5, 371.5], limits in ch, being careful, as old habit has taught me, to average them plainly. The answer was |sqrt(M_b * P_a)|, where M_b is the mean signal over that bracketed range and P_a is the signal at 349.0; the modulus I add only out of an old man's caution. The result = 2.06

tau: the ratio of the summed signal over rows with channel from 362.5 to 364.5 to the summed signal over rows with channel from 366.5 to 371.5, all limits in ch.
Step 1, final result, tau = 0.3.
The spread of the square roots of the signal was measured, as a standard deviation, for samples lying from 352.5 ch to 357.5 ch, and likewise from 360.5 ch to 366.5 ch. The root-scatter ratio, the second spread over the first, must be 1.1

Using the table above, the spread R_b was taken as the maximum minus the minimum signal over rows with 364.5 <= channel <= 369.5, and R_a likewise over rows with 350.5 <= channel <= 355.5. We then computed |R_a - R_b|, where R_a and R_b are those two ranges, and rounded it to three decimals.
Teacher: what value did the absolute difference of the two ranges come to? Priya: 0.000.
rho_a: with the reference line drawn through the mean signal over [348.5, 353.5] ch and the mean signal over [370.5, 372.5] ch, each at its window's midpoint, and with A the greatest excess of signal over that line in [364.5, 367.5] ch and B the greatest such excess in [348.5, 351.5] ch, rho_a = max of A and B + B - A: 0.84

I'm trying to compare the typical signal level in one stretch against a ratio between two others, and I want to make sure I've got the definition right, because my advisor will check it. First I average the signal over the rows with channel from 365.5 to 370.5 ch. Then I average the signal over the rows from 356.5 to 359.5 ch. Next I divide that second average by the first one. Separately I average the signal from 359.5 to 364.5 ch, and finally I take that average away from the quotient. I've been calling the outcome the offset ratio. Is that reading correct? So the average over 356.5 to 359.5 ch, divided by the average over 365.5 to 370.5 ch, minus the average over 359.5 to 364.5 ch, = -0.70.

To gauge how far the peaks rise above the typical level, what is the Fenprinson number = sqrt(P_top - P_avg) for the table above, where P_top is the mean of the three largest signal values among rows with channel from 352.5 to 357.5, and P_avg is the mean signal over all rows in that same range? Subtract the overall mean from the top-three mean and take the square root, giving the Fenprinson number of 0.282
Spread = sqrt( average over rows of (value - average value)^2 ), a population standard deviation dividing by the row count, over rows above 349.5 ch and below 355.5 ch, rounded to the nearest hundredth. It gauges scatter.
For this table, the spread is 0.15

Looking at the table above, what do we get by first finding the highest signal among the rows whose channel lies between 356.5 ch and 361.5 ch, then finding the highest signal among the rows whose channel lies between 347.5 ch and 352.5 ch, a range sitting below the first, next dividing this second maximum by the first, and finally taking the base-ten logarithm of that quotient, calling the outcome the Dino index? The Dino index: 0.19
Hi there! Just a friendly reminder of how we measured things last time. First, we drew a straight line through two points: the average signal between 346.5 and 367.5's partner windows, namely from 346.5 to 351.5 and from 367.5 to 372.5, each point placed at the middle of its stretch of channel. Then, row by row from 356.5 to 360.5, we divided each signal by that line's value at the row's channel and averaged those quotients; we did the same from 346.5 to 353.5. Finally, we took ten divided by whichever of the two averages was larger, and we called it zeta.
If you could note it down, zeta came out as 10.5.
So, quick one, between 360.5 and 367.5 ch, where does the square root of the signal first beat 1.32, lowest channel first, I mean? 367.0 ch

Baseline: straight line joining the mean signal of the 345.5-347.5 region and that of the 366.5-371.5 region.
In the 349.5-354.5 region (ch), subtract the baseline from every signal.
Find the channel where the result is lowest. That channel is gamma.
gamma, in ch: 354.0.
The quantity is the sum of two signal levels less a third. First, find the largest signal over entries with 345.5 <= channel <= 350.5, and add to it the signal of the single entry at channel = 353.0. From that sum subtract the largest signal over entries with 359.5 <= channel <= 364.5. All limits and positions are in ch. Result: 2.49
